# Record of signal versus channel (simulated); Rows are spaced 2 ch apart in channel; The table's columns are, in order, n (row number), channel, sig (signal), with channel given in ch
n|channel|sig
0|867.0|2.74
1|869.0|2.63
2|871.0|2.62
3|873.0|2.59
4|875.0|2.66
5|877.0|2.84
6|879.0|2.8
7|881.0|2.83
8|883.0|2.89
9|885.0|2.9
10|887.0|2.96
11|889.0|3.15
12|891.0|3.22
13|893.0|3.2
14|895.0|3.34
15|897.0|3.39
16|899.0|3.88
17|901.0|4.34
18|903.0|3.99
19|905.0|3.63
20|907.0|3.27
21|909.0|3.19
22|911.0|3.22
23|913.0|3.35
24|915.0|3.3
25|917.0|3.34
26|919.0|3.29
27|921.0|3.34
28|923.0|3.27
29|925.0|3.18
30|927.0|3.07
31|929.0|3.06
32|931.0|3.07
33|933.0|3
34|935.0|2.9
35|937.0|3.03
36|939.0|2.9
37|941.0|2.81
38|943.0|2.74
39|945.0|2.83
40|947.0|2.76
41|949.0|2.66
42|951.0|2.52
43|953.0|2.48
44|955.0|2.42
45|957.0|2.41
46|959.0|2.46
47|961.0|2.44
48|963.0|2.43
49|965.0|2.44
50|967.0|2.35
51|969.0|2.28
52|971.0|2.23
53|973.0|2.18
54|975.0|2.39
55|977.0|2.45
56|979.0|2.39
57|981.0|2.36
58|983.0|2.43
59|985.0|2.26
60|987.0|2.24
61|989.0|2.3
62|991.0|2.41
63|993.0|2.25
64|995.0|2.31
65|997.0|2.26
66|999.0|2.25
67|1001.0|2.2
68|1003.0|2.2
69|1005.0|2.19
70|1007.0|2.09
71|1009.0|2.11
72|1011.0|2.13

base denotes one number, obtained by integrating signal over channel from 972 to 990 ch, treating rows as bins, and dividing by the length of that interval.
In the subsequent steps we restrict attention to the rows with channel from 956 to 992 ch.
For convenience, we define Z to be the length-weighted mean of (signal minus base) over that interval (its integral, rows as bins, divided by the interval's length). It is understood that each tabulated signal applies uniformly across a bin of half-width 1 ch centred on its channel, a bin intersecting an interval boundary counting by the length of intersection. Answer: 0.0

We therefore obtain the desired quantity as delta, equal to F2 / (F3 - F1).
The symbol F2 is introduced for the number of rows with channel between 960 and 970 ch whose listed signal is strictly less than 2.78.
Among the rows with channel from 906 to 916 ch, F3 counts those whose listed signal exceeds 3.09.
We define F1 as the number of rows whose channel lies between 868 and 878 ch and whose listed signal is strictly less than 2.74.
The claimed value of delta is 5.0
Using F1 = 4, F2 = 5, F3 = 5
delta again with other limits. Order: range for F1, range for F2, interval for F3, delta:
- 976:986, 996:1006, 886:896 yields -5.0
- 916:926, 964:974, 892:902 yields 1.0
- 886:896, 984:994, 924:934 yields 5.0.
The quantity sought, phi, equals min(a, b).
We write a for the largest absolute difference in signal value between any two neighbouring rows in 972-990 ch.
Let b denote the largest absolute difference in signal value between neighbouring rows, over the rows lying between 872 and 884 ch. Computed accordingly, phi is 0.18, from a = 0.21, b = 0.180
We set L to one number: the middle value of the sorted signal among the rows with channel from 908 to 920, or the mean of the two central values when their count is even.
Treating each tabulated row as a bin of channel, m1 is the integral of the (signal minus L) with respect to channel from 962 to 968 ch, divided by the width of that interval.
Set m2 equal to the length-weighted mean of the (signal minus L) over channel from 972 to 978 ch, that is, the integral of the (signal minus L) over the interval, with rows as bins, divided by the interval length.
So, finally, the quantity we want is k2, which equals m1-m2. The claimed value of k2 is 0.1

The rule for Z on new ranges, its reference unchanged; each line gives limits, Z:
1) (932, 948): 0.5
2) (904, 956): 0.7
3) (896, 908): 1.4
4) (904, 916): 1.0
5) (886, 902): 1.1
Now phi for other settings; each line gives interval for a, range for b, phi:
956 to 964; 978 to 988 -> 0.05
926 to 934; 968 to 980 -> 0.07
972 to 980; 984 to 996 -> 0.16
